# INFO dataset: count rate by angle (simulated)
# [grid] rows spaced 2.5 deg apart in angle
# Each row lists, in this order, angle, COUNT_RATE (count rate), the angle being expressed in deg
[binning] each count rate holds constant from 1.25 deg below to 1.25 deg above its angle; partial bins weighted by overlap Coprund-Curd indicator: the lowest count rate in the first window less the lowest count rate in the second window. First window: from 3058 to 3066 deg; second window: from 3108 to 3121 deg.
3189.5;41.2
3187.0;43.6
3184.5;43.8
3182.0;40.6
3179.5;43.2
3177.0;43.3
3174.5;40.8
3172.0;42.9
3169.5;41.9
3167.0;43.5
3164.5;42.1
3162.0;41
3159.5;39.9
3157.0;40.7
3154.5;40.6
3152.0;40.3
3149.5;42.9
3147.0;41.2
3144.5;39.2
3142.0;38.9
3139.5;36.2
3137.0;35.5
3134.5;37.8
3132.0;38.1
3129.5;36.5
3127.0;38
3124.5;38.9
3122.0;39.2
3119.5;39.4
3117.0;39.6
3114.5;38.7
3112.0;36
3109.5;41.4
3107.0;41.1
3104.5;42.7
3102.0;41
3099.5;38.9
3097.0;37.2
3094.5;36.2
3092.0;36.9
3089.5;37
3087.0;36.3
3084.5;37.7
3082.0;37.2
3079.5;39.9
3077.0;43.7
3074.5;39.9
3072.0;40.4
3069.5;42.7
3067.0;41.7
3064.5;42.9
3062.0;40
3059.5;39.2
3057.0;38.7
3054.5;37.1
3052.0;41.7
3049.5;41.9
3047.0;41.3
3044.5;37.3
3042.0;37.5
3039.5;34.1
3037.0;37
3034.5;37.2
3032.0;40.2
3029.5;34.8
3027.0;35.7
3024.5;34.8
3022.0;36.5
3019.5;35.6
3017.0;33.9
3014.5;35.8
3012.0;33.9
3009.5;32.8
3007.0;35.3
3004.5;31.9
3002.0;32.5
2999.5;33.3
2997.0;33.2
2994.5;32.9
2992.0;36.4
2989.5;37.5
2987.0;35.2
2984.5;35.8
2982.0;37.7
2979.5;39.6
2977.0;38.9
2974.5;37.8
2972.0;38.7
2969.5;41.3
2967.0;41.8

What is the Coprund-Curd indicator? 3.2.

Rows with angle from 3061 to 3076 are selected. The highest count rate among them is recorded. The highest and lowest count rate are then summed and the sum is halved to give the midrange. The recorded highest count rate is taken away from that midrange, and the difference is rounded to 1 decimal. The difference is -1.5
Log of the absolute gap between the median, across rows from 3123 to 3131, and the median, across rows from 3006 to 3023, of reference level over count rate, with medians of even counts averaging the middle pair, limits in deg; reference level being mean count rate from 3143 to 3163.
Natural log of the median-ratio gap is -2.5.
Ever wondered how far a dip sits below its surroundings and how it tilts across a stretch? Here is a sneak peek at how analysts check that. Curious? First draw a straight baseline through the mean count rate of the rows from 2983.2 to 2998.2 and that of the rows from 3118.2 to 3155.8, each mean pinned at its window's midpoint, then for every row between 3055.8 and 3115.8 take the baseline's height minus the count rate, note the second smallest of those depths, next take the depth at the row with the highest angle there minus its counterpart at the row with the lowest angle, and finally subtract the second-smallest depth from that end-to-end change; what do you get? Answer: 7.3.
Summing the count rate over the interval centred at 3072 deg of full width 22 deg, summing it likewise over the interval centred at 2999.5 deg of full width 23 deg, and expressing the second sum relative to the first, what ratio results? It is 0.83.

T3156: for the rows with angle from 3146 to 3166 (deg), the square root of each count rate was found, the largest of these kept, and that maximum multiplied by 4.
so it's 26.2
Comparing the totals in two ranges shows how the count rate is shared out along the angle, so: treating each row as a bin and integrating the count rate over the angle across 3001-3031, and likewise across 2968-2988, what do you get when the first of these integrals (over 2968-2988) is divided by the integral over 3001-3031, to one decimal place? 0.7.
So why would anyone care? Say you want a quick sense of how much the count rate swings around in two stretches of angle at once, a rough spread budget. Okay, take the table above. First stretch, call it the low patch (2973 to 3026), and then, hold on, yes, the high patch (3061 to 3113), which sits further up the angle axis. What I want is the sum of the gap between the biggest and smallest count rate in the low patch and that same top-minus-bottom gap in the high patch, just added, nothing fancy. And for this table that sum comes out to 15.4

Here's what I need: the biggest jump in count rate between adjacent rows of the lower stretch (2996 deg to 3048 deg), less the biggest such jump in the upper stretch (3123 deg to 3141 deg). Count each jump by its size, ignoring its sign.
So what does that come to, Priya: 3.1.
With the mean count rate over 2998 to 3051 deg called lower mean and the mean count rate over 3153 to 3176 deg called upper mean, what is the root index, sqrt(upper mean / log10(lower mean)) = 5.17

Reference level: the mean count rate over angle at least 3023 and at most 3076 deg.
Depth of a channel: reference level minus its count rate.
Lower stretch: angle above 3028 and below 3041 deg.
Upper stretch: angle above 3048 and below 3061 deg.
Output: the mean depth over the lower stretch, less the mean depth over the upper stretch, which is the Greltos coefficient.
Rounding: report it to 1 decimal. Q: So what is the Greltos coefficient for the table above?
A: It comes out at 3.1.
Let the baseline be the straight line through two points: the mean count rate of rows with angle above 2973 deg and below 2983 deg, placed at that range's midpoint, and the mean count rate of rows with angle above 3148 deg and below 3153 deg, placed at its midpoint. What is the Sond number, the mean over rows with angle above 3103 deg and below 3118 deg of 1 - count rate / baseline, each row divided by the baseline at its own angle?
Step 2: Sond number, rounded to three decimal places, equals 0.024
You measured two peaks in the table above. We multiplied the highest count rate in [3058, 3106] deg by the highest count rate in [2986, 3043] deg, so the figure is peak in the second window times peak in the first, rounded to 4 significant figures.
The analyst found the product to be 1757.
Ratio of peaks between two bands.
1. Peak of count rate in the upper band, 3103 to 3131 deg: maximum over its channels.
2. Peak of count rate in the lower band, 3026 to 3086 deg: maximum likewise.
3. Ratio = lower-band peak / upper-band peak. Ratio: 1.02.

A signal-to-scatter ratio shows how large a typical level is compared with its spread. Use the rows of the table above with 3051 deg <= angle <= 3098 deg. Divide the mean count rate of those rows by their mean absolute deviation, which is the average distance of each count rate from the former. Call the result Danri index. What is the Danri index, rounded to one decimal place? 19.3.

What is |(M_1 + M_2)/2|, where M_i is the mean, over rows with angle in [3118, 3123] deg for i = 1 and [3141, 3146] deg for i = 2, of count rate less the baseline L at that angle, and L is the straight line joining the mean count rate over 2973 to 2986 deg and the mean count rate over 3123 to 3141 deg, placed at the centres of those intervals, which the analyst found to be 1.9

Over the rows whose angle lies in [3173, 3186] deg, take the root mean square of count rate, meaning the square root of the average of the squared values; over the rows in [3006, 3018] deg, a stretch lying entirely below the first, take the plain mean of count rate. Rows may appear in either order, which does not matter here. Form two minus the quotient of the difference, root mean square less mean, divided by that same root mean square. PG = 1.81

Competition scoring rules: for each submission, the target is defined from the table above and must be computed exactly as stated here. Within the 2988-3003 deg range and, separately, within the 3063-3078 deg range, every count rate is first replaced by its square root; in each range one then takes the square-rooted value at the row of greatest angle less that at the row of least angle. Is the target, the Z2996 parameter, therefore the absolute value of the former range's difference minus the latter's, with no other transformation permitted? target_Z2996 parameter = 0.5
